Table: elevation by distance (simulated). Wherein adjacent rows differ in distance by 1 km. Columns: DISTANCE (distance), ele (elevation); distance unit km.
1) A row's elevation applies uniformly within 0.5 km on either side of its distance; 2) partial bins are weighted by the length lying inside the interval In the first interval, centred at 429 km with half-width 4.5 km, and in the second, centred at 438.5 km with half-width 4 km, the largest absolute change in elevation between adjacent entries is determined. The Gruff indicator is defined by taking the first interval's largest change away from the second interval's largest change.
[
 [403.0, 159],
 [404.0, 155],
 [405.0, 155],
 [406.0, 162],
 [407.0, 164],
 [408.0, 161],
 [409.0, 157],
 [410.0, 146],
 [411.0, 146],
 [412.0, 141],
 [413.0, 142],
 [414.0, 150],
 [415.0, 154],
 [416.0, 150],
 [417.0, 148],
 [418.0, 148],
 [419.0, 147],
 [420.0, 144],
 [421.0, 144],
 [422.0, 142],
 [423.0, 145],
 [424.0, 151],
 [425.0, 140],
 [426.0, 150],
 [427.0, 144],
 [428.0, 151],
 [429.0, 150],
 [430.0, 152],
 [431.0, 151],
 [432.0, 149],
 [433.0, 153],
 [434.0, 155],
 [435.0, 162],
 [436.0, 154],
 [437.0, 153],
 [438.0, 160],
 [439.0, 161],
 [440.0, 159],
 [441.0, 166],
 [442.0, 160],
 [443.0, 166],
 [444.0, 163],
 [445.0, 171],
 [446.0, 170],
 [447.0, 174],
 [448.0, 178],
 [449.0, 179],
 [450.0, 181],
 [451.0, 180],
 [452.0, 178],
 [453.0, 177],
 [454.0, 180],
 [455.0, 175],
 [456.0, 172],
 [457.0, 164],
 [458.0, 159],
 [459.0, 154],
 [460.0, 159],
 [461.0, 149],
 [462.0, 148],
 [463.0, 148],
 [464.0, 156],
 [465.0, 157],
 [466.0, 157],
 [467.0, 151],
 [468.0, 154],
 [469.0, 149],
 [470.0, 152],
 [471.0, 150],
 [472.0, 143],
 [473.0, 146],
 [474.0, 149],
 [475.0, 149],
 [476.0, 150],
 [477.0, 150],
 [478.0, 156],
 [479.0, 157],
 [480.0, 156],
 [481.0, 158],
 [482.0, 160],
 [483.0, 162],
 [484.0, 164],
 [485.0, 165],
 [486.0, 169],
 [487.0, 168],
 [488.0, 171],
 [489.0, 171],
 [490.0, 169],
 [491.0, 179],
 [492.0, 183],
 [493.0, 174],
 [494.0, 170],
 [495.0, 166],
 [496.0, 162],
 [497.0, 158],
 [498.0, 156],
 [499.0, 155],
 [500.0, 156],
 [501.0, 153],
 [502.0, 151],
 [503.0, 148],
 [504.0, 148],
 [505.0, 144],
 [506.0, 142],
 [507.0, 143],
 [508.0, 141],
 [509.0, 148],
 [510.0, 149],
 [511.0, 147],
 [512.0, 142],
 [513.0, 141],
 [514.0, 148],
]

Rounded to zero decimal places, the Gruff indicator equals -2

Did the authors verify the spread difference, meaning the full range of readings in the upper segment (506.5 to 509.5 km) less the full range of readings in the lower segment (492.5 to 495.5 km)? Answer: -1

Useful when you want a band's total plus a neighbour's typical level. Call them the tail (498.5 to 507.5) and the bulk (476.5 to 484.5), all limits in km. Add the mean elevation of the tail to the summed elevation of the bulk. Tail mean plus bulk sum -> 1412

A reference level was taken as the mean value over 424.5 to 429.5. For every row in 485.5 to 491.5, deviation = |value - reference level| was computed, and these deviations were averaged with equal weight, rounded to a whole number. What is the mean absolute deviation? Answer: 24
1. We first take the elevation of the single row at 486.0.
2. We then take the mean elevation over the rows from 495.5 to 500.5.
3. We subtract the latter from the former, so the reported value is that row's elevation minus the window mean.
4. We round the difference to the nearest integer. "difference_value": 12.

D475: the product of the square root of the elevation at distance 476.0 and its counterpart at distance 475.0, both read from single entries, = 149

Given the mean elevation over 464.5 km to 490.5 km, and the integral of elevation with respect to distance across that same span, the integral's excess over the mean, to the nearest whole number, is 3926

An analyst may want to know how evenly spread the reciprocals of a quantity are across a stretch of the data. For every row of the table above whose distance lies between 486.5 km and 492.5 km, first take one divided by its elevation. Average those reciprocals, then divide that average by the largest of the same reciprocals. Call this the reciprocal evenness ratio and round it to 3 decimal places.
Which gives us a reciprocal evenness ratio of 0.969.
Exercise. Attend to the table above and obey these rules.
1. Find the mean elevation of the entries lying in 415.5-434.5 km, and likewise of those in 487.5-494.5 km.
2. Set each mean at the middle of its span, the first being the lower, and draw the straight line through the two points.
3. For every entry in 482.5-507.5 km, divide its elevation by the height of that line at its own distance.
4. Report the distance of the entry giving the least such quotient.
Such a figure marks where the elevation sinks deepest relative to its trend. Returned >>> 506.0 km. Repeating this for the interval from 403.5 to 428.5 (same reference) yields 425.0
